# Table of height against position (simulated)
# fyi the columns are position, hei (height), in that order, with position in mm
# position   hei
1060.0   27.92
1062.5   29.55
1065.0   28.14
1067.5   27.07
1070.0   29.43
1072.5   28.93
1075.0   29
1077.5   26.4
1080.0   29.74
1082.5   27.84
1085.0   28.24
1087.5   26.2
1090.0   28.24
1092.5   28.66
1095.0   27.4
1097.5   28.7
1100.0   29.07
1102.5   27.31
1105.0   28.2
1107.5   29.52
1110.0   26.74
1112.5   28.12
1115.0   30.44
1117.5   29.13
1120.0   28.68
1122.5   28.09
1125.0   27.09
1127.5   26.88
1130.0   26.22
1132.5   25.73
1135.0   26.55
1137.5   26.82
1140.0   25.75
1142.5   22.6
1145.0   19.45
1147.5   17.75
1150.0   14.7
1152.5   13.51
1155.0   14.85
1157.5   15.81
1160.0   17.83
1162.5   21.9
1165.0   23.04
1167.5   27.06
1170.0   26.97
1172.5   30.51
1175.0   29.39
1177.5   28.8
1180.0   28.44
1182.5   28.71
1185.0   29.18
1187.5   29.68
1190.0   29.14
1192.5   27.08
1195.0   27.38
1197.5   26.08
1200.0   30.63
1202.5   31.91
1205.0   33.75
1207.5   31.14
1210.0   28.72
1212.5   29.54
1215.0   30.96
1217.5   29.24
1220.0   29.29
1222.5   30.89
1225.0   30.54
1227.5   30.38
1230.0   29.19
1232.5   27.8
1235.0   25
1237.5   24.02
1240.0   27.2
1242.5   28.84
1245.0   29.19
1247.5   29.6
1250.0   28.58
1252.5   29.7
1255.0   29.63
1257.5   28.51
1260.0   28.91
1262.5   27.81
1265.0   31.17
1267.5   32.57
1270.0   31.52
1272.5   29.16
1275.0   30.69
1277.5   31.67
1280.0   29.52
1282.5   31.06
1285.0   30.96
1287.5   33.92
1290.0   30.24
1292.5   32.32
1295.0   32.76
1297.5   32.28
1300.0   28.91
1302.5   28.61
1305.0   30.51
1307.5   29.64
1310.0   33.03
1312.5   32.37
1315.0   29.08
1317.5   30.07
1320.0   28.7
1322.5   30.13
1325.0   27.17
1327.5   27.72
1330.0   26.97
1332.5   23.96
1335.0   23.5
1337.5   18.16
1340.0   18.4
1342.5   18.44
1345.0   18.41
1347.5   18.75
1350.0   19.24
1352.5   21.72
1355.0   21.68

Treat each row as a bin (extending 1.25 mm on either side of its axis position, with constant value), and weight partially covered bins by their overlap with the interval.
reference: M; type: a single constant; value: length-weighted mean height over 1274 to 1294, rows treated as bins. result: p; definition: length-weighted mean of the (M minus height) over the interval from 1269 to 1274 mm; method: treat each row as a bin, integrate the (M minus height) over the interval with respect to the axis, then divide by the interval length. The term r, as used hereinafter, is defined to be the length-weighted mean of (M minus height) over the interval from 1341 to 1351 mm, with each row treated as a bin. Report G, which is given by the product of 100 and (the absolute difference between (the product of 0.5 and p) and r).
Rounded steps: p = 1.0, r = 12.6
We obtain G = 1212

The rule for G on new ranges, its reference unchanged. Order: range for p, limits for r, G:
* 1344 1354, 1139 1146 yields 287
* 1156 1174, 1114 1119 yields 240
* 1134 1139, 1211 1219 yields 87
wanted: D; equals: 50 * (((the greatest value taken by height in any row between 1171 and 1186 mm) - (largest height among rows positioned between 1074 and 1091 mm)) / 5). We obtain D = 8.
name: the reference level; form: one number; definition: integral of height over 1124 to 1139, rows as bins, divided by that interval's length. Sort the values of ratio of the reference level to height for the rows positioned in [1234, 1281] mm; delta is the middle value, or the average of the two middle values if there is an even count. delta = 0.91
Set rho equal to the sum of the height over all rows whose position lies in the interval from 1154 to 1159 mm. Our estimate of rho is 31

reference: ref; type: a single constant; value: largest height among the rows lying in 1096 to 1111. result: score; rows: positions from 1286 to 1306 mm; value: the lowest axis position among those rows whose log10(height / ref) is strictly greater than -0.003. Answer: 1287.5 mm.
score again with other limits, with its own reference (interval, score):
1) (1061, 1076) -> 1062.5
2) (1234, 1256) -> 1247.5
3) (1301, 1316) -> 1305.0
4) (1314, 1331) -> 1317.5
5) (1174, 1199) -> 1175.0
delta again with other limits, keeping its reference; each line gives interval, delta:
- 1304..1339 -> 0.92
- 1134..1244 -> 0.94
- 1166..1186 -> 0.92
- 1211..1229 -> 0.87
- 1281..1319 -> 0.86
